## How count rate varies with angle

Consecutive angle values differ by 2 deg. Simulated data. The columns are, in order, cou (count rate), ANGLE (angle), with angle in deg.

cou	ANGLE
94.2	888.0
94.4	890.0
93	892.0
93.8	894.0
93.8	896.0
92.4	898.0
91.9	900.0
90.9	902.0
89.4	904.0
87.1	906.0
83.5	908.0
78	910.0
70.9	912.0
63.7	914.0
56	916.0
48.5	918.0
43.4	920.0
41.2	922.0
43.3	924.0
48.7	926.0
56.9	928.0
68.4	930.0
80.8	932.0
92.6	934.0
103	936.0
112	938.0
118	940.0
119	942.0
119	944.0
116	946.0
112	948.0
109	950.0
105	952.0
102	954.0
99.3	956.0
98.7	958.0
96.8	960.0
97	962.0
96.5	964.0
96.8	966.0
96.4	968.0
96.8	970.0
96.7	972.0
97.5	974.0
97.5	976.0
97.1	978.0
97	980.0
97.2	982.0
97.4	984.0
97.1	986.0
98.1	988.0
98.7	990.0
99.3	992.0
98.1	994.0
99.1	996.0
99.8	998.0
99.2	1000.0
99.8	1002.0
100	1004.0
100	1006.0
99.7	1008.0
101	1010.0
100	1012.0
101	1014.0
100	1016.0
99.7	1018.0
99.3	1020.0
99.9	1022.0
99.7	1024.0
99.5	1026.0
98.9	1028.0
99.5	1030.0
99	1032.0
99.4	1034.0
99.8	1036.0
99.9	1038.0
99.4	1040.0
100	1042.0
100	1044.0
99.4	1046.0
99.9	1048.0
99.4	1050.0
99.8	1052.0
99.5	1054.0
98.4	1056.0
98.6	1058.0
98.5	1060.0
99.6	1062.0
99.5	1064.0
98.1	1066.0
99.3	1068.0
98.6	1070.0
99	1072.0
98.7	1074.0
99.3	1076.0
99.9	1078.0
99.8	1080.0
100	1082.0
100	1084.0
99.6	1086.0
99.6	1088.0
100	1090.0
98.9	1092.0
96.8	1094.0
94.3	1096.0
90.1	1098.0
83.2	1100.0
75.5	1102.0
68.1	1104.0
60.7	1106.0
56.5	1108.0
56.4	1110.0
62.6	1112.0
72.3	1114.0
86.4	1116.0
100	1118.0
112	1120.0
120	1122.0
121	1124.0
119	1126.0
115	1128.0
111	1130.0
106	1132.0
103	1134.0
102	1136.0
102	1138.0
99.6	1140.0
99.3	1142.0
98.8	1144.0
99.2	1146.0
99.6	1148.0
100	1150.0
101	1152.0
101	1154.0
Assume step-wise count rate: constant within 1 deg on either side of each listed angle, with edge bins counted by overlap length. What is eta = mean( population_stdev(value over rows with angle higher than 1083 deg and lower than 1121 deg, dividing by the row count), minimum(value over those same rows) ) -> 36.7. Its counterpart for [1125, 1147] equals 52.7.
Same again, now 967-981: 48.4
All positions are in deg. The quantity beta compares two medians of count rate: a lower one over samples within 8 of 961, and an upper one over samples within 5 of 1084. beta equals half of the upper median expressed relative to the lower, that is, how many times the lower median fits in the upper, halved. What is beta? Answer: 0.515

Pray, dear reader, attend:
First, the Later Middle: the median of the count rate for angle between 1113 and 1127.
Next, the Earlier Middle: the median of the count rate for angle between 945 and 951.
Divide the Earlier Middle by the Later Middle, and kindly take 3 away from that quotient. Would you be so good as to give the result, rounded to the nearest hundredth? -2.00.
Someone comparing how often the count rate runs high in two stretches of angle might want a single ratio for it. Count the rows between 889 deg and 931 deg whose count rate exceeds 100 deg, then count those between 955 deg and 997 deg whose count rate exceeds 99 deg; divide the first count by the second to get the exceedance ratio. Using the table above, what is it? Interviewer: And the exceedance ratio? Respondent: 0.0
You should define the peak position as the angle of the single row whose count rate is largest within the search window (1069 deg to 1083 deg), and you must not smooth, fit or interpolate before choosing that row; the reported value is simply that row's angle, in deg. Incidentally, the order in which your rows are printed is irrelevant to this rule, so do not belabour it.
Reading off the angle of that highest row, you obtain 1082.0 deg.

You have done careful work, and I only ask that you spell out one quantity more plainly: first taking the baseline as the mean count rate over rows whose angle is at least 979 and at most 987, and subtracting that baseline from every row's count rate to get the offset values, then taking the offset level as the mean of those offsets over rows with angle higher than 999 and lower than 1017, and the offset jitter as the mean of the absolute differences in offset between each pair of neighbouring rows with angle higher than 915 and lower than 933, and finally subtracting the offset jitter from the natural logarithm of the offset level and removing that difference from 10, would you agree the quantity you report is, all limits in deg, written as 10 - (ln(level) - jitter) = 16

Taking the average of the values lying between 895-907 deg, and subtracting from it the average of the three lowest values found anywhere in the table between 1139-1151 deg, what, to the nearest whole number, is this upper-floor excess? -8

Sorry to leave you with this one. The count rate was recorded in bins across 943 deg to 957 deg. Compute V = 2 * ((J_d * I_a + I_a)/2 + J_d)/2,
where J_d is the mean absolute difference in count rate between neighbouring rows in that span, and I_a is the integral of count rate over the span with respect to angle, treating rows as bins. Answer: 3268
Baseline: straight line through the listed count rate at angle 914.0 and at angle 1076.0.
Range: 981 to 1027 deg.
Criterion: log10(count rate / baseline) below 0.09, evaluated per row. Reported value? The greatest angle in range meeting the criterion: 1026.0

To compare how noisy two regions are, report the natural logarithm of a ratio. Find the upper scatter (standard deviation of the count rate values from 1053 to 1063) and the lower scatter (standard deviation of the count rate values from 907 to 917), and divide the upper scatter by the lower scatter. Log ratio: -2.9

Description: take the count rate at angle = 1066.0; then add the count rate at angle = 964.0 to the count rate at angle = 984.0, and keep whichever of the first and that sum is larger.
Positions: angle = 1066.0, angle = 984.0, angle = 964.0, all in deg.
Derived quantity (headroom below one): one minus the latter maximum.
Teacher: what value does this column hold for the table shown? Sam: -192.9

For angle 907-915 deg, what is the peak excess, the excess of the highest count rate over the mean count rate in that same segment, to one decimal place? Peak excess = 9.5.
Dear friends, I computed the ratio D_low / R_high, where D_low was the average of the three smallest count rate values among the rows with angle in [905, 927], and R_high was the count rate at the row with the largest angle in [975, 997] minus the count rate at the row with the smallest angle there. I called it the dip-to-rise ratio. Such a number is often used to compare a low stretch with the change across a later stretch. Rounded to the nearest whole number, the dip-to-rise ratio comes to 27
